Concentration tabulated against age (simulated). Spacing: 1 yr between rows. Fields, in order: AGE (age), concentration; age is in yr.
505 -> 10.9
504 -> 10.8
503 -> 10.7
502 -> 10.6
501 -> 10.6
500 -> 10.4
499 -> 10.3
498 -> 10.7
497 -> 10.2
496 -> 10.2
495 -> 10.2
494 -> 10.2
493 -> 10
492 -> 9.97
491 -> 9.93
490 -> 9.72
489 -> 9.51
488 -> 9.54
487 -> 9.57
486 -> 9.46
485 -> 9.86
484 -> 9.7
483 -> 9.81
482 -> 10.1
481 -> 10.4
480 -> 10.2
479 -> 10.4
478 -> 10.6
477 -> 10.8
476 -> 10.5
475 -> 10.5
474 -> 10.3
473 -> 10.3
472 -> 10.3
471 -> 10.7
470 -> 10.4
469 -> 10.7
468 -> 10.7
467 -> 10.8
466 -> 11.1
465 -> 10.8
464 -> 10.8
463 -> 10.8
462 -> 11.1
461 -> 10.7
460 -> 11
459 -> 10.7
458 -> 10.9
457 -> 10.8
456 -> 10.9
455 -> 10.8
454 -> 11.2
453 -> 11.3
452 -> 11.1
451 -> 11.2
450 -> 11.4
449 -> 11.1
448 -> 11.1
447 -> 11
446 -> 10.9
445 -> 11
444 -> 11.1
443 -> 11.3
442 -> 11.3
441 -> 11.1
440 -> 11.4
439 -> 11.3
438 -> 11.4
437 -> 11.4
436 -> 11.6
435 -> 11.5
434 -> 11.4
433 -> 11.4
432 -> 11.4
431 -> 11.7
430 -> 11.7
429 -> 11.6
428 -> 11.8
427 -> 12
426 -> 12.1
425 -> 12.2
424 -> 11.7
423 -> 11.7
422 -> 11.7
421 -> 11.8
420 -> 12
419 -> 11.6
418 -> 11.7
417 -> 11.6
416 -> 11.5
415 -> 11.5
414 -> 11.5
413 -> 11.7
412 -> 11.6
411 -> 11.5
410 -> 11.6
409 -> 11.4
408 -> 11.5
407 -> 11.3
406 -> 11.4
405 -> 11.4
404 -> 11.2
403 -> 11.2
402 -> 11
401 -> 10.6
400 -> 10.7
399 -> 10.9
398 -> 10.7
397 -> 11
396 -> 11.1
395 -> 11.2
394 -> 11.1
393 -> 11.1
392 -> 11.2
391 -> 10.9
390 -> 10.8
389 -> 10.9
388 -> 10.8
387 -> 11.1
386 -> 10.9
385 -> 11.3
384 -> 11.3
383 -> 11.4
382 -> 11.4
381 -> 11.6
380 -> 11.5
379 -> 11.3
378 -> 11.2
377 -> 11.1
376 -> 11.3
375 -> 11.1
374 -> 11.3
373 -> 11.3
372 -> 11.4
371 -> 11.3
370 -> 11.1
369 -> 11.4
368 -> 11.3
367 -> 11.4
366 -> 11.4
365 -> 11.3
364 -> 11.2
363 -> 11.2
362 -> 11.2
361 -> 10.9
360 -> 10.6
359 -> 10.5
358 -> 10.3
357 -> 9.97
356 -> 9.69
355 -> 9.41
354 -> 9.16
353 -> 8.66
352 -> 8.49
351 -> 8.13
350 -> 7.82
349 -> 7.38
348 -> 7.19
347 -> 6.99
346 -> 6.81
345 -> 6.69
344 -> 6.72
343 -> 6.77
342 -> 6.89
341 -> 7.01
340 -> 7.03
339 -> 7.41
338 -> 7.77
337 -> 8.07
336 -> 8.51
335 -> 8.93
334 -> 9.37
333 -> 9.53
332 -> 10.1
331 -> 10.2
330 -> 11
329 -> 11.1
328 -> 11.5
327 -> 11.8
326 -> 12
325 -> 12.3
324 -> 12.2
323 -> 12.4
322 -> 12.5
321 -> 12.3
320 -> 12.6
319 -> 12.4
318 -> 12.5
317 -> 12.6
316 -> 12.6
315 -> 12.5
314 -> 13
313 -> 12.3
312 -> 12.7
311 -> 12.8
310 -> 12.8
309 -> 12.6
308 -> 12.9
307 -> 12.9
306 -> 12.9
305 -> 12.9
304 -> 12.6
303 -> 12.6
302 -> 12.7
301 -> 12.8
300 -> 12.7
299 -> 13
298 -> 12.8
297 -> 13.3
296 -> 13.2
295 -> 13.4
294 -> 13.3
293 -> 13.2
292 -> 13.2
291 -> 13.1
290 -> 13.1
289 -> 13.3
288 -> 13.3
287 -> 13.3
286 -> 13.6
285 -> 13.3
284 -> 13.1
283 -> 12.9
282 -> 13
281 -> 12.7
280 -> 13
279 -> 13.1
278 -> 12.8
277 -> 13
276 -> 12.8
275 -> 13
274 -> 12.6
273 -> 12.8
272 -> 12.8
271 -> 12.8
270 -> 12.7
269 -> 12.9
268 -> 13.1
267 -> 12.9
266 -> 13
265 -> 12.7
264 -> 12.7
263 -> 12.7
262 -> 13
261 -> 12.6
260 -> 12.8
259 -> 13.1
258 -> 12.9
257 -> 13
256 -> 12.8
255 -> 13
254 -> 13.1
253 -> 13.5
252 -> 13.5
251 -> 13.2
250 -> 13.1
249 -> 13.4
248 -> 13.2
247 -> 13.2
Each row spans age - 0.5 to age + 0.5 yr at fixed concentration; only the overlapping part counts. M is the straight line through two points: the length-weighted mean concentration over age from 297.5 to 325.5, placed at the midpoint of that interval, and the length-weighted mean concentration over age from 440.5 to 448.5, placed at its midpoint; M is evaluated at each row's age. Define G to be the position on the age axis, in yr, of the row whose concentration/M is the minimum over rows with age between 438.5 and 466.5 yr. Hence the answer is 459 yr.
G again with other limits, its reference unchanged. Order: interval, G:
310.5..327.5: 327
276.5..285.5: 281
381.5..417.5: 401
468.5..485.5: 484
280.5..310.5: 281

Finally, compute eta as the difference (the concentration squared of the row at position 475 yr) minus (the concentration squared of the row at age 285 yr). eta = -67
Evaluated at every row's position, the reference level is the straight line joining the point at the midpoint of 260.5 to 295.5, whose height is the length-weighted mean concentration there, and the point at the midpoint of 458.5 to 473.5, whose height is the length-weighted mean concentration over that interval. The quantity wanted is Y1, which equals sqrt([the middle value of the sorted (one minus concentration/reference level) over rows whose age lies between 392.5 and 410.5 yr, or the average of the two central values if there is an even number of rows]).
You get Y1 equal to 0.19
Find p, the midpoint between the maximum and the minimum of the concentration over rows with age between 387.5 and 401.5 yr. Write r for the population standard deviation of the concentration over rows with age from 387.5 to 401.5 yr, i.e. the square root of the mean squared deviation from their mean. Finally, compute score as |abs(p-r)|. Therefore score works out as 10.7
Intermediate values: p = 10.9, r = 0.187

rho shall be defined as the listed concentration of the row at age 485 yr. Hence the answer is 9.86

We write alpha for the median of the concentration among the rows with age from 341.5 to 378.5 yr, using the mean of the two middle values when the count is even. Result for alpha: 10.6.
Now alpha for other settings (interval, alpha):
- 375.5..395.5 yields 11.2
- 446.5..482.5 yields 10.8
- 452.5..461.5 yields 10.9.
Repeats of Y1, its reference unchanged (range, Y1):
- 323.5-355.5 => 0.55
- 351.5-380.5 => 0.25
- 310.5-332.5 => 0.10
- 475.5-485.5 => 0.16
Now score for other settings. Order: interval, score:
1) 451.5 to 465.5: 10.8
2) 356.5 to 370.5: 10.2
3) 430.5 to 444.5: 11.2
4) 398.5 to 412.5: 10.8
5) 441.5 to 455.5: 10.9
